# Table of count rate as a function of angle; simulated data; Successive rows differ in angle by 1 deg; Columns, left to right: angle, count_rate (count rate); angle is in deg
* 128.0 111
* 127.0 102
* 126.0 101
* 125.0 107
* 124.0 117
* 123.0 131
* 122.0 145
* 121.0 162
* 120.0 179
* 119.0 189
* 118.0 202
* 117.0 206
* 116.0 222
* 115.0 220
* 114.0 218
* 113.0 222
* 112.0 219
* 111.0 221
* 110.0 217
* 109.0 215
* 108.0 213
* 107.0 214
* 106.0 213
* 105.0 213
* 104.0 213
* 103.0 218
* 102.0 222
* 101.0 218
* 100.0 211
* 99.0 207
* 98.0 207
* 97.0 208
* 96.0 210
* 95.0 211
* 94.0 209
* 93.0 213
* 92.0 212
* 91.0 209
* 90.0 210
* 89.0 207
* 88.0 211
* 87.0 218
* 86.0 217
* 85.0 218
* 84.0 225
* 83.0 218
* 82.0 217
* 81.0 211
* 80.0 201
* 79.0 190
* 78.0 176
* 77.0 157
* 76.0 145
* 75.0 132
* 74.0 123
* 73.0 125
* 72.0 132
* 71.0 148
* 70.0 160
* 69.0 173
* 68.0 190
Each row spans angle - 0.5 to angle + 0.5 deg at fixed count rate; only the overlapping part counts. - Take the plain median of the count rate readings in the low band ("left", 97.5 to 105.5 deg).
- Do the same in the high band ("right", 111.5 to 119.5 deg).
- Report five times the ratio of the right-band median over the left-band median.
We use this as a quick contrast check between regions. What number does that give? 5.13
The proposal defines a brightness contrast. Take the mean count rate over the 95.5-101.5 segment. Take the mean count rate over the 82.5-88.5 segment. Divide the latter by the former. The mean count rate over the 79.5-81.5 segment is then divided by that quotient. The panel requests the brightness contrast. 199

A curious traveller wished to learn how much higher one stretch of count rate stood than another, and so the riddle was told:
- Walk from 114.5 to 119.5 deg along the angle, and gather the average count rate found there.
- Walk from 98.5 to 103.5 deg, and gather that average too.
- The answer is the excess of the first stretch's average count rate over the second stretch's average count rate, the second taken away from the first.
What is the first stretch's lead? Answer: -7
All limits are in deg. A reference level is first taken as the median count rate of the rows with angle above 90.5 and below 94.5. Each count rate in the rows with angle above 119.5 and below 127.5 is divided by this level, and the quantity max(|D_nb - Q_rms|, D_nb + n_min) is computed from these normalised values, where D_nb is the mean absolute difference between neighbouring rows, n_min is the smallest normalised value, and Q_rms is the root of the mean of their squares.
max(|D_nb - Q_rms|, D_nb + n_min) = 0.58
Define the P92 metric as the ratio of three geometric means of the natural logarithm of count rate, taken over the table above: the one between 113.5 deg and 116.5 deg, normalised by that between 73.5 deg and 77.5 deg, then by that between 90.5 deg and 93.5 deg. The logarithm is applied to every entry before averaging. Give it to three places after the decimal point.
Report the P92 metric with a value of 0.204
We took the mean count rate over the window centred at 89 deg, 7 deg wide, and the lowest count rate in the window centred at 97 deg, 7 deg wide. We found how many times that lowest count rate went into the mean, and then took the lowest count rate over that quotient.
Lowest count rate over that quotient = 202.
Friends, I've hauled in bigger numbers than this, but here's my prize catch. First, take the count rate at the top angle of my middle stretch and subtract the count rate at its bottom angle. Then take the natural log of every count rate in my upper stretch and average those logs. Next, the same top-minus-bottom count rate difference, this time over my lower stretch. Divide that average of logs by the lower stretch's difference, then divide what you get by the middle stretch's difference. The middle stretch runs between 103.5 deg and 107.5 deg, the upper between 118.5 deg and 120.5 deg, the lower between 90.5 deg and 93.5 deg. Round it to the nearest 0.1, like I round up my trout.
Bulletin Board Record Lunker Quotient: 1.3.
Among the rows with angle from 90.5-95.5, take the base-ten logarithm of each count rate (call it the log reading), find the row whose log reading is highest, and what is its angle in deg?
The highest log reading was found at 93.0 deg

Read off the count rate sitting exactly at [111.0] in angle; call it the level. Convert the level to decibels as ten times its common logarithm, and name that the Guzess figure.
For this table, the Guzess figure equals 23.4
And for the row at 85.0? 23.4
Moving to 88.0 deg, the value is 23.2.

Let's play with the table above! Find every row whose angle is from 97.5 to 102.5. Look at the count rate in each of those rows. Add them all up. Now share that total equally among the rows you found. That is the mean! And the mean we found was 213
